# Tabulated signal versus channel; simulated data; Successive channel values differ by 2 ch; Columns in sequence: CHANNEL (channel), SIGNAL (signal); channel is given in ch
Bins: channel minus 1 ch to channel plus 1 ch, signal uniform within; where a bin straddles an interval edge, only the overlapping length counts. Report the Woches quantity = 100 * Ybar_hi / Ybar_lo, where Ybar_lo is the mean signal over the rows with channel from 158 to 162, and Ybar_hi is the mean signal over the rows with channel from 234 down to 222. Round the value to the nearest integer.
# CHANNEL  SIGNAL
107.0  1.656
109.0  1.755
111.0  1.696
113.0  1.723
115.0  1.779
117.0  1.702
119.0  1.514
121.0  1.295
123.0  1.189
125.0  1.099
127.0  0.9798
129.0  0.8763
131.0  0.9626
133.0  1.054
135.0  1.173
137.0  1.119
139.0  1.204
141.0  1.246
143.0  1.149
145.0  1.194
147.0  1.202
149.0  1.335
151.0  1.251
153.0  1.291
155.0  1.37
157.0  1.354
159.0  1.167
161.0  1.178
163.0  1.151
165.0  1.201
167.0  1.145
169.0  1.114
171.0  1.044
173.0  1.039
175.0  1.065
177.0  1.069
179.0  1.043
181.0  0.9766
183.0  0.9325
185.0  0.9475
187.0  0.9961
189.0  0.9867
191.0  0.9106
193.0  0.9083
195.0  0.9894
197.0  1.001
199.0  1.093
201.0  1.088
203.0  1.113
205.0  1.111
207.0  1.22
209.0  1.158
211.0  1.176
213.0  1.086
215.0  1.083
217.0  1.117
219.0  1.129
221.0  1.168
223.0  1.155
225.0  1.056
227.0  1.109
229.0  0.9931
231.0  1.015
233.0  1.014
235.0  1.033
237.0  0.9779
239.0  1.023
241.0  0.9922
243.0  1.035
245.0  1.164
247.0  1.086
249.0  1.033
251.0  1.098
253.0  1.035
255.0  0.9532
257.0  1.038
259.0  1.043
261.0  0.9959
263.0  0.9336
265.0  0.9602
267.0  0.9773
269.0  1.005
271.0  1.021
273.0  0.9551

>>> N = 90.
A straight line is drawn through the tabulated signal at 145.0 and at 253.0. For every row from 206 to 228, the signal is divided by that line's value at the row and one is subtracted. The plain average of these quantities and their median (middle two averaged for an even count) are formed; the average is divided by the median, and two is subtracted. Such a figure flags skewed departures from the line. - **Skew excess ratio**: -0.99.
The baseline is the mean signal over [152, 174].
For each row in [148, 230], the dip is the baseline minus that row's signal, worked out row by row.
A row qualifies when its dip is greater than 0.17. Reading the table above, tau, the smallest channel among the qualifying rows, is 181.0 ch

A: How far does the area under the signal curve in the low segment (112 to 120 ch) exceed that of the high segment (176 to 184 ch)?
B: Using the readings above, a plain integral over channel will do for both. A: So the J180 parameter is 5.4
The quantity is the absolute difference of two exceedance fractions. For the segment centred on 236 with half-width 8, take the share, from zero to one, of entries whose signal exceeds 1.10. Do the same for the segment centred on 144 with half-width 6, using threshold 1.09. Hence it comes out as 1.0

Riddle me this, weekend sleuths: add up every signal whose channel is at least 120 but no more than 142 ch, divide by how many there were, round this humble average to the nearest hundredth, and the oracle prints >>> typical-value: 1.11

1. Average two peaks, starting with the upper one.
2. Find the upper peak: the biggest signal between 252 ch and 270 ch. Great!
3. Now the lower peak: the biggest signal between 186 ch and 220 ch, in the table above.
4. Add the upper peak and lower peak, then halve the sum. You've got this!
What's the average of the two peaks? 1.13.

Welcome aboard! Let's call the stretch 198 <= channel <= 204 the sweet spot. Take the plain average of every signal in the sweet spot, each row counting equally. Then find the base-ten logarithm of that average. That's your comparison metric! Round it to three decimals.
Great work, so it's 0.041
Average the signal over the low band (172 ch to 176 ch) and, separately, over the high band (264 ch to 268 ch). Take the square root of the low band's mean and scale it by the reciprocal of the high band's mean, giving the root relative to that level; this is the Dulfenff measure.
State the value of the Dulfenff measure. 1.06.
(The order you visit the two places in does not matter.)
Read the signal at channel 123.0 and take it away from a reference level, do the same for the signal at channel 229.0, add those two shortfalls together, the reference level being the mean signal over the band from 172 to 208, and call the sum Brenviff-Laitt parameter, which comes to -0.13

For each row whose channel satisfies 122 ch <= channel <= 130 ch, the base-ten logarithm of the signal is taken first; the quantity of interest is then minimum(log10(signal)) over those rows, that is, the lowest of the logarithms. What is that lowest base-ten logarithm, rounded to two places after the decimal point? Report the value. -0.06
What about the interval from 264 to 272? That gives -0.02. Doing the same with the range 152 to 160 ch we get 0.07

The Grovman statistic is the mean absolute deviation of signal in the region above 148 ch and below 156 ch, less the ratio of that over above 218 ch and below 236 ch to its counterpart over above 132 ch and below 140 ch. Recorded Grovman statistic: -1.1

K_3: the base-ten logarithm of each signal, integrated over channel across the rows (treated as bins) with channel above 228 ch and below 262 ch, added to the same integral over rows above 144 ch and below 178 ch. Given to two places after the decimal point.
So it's 2.91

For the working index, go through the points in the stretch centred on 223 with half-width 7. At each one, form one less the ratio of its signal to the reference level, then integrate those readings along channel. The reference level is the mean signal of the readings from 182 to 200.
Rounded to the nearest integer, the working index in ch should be -2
